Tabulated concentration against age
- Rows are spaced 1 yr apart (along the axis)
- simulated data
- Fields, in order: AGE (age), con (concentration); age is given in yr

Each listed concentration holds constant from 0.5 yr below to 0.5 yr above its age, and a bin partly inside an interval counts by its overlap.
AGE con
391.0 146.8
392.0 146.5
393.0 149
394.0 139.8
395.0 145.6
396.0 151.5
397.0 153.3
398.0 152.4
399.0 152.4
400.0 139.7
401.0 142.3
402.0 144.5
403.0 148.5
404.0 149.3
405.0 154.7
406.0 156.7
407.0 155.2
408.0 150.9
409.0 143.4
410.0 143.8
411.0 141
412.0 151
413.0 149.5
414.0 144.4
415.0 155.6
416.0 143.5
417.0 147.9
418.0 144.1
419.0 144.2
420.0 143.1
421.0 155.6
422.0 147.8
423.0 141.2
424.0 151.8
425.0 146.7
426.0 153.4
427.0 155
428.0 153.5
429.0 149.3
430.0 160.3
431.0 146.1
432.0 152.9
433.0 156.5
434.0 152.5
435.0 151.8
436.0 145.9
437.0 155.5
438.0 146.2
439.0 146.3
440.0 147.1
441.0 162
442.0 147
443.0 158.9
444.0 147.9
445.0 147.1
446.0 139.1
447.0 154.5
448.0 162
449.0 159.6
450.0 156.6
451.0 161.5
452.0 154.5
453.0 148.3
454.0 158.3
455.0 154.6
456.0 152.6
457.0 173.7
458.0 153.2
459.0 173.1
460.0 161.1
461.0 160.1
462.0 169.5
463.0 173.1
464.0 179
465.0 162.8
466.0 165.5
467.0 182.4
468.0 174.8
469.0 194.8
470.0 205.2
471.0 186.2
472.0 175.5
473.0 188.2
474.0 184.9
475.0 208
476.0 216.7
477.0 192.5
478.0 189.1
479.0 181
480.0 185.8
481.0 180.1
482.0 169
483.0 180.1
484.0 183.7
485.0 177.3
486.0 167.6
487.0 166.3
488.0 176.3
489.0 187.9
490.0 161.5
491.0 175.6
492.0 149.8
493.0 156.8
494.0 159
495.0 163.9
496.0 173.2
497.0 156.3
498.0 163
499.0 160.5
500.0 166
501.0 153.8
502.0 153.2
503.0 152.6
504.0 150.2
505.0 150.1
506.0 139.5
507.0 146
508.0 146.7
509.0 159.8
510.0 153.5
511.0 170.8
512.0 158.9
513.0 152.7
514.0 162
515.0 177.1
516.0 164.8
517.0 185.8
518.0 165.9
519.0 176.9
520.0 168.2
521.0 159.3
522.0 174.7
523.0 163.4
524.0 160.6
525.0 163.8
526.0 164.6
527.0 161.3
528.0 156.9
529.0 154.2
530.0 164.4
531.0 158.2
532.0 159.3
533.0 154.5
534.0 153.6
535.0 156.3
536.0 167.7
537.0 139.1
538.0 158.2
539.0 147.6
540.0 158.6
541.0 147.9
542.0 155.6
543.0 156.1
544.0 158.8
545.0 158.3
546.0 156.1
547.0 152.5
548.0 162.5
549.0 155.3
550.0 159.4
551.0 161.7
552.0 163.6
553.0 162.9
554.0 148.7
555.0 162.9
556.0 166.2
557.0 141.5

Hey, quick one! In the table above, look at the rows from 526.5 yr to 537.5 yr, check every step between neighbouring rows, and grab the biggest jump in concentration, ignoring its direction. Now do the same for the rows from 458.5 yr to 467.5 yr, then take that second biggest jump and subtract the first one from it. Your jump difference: -11.7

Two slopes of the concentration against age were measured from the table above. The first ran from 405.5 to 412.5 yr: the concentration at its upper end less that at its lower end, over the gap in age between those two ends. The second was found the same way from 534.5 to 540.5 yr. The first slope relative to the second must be -2.1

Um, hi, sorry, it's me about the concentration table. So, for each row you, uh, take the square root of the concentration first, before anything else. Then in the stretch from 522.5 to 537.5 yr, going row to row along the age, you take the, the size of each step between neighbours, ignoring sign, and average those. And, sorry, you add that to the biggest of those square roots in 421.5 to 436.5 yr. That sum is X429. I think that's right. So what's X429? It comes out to 12.90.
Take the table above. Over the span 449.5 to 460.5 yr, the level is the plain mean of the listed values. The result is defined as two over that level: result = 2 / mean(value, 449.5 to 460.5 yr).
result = 0.0126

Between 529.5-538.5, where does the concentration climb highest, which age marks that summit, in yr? 536.0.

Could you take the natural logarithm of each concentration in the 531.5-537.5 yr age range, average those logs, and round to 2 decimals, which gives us 5.04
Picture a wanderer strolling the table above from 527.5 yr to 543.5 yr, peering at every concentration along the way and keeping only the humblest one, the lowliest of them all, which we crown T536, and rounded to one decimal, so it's 139.1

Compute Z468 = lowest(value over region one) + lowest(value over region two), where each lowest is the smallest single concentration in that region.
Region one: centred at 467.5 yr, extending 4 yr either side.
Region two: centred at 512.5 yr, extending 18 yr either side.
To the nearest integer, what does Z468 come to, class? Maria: 302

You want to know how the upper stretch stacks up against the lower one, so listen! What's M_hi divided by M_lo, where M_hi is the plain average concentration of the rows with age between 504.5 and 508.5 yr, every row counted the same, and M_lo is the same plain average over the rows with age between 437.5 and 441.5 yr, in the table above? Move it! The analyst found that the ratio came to 0.97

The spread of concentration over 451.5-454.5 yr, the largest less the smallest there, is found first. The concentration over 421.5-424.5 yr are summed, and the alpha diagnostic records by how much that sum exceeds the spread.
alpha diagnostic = 431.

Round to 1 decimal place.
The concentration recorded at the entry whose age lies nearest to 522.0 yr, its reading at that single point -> 174.7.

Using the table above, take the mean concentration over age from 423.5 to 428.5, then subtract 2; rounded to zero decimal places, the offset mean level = 150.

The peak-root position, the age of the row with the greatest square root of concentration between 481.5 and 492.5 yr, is 489.0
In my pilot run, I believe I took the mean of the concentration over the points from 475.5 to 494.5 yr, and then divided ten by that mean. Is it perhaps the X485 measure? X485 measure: 0.057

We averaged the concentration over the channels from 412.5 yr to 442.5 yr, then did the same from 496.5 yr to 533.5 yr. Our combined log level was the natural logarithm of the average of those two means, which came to 5.04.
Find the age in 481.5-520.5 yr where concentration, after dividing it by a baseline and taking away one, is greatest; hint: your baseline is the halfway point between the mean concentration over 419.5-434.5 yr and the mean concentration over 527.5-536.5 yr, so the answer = 489.0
